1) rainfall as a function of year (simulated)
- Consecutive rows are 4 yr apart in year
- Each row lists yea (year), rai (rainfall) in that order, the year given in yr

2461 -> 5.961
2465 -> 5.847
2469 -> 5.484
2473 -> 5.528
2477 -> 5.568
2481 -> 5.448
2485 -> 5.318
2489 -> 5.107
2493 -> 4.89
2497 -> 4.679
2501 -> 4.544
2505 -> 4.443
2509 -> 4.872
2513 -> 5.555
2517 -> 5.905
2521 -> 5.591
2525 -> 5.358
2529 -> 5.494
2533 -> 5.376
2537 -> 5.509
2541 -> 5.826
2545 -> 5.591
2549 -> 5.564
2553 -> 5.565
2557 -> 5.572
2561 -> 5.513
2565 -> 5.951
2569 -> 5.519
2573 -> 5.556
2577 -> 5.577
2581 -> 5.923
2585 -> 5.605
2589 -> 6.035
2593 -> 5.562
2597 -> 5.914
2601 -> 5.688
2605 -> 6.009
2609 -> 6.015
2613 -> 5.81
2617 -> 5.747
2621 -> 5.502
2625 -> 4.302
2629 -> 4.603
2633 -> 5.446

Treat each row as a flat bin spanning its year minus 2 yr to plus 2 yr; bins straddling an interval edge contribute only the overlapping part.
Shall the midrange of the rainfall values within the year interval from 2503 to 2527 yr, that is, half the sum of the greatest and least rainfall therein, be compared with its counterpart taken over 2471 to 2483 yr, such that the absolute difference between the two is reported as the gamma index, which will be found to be 0.33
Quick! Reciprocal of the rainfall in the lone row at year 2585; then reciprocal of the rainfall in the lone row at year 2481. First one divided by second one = 0.97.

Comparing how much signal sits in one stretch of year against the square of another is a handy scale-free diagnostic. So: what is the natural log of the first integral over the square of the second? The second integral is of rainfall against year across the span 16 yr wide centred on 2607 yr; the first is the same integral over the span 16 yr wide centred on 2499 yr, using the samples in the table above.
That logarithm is -4.78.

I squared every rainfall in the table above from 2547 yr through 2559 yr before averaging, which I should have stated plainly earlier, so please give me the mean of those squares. 31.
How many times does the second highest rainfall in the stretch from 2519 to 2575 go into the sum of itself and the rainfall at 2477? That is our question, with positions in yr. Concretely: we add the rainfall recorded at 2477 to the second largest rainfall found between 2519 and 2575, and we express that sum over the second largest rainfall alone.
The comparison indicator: 1.96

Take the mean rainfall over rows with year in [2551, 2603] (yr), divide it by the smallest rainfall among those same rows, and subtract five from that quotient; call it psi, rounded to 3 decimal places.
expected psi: -3.968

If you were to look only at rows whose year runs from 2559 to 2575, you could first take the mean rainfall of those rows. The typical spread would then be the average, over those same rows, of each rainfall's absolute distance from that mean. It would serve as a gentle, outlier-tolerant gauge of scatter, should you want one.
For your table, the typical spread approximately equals 0.16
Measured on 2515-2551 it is 0.13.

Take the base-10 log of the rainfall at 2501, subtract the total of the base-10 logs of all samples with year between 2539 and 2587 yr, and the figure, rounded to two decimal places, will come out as -8.36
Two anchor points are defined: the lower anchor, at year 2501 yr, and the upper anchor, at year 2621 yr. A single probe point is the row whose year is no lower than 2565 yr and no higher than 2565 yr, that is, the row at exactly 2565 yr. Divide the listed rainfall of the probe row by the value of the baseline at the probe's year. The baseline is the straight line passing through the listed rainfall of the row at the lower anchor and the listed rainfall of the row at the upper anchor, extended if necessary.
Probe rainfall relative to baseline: 1.18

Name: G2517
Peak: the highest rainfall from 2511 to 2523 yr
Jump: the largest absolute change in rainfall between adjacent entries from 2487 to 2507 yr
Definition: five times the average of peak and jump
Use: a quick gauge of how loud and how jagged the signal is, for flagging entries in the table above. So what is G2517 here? 15.3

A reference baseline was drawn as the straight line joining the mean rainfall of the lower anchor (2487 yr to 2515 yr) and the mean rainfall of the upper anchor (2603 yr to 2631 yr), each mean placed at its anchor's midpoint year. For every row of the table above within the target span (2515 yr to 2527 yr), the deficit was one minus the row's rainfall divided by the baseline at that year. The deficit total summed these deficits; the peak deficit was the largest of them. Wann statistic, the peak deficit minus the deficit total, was 0.32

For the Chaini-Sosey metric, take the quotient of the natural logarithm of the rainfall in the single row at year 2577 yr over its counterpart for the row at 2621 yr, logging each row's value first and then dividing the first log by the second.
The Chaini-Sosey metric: 1.01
